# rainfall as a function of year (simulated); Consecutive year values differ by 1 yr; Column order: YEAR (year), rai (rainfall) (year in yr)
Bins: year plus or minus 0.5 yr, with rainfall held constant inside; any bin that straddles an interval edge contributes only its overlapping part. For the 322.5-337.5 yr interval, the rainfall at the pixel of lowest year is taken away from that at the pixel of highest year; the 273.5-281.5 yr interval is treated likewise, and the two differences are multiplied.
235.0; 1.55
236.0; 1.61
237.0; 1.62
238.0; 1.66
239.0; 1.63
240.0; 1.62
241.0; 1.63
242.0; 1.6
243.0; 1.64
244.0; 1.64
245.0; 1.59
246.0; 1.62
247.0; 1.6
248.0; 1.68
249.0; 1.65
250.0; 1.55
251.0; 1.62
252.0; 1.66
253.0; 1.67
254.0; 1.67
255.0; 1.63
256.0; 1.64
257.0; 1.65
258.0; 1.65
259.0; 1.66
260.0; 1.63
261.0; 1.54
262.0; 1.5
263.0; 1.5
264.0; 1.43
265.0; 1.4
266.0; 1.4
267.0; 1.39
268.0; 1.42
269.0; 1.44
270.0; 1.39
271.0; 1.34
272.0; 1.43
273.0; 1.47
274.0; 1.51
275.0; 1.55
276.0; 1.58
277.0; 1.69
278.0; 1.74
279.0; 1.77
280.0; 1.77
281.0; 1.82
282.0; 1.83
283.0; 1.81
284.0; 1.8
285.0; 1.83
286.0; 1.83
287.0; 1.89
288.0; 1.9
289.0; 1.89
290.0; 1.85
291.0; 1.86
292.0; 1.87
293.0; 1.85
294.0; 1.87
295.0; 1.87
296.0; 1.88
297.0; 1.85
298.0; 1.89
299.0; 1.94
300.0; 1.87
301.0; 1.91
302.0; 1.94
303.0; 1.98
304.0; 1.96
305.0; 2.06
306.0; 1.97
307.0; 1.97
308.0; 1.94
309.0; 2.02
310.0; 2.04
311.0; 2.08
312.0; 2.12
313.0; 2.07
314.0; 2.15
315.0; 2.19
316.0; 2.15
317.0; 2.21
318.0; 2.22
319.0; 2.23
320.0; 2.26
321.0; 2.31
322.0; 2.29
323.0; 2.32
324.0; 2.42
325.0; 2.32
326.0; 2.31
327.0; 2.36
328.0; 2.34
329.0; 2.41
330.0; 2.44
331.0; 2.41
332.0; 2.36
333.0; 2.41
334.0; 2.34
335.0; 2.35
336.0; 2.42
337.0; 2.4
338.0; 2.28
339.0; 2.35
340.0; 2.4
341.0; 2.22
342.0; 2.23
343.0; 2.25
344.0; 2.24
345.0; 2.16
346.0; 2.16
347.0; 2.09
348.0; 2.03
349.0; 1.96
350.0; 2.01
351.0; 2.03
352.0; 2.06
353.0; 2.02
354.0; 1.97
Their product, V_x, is 0.025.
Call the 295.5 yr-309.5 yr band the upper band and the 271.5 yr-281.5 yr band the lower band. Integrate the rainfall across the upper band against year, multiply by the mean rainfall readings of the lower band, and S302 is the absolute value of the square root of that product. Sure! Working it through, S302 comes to 6.7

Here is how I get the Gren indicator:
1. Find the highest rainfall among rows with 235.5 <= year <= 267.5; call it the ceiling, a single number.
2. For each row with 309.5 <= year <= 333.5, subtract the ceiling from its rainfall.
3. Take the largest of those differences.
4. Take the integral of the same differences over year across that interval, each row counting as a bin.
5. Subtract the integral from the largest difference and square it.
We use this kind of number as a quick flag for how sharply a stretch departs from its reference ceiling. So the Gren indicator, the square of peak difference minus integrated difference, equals 178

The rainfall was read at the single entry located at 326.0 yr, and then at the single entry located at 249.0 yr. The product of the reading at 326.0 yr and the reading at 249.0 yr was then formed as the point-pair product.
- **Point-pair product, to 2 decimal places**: 3.81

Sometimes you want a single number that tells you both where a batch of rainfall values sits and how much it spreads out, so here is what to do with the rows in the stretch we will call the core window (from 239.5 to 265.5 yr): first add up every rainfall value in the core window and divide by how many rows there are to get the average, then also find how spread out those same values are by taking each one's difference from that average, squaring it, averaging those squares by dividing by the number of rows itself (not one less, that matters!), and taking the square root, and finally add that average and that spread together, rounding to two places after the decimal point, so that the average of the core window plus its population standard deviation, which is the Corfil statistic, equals 1.67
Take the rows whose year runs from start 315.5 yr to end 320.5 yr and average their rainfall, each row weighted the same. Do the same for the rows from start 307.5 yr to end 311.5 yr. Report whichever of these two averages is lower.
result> 2.0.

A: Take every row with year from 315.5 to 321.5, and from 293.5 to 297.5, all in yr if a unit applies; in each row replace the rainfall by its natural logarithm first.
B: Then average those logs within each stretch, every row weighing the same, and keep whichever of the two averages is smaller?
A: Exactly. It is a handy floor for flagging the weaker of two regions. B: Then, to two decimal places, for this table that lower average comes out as 0.62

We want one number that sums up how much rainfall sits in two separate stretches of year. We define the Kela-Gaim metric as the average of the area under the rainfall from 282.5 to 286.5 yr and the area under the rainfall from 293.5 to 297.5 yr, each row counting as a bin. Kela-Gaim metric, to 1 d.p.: 7.4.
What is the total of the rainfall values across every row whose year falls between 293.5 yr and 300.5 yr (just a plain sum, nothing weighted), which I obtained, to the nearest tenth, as 13.2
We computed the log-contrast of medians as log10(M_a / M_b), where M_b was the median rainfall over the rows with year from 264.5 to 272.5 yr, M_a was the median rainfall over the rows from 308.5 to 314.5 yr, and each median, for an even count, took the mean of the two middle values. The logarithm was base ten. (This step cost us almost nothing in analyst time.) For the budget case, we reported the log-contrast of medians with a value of 0.17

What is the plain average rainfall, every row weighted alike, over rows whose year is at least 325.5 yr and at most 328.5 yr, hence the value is 2.34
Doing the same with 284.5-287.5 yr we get 1.85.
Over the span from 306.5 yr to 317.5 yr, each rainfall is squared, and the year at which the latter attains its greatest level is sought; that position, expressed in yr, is 317.0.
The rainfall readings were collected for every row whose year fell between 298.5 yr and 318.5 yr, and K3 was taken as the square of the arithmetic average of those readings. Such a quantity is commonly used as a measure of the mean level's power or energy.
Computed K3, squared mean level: 4.2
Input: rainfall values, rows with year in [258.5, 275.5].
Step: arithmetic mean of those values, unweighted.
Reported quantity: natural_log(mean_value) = 0.39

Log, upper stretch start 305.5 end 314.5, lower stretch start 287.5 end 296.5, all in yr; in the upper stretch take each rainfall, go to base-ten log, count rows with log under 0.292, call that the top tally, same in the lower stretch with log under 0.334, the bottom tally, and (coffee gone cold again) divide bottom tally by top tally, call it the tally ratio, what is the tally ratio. 9.0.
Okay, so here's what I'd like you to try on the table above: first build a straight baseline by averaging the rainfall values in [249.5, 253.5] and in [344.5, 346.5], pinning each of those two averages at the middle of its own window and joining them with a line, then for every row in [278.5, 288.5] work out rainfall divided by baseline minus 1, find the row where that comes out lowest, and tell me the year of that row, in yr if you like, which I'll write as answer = 280.0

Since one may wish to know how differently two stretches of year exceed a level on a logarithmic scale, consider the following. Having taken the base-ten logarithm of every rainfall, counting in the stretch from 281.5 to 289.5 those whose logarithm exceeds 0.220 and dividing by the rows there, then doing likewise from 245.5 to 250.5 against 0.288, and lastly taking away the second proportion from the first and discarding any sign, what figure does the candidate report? 1.00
